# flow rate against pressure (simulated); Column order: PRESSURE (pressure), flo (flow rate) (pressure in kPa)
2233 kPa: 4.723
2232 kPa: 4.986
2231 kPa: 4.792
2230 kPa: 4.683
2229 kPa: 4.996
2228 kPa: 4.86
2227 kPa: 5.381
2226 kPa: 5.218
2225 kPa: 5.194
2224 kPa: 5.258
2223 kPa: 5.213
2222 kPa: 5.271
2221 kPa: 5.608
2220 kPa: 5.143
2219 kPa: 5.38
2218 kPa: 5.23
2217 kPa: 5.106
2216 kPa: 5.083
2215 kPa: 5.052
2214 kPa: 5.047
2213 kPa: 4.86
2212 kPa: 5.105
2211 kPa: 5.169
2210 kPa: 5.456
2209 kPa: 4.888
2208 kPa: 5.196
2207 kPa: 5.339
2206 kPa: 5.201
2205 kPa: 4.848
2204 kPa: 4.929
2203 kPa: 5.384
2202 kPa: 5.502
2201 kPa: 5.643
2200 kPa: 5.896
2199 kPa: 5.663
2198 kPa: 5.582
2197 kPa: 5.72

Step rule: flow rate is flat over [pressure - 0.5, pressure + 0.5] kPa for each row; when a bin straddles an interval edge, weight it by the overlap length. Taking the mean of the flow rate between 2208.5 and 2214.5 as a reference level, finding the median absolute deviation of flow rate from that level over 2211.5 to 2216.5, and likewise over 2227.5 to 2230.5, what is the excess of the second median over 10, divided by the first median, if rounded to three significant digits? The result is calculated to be -275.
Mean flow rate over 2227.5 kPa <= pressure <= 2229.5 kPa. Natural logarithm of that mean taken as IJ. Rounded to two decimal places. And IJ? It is 1.59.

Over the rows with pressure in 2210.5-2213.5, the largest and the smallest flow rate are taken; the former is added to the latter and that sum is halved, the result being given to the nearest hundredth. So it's 5.01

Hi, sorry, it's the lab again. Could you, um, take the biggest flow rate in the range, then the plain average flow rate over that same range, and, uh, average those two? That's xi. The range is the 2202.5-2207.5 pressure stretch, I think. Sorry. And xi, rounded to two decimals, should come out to 5.26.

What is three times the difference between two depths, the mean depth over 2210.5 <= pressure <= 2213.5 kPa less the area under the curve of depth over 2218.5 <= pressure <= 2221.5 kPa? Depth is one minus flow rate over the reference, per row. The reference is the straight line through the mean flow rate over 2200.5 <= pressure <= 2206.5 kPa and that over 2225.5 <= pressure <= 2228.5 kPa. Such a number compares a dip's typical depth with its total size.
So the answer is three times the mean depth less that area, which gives 0.44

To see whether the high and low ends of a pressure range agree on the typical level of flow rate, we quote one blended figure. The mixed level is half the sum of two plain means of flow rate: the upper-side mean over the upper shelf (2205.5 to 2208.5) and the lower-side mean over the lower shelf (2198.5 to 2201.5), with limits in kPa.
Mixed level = 5.5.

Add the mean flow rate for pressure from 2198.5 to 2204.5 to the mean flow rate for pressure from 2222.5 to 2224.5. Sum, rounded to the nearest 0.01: 10.74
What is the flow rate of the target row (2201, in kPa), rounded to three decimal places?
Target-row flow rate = 5.643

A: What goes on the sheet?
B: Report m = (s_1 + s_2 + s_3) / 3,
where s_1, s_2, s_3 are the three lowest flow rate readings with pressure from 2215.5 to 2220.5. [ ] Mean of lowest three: 5.11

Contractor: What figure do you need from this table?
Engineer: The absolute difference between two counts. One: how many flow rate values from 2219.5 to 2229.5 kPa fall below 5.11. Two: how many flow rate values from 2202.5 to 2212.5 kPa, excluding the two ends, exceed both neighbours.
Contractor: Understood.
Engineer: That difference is 0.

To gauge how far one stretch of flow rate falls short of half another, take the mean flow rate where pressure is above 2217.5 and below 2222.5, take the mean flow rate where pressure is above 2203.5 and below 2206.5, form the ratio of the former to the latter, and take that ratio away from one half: -0.57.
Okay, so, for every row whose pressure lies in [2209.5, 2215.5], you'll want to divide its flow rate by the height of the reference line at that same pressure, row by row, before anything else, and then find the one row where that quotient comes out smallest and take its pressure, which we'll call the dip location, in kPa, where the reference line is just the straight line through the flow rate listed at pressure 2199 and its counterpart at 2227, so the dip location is 2213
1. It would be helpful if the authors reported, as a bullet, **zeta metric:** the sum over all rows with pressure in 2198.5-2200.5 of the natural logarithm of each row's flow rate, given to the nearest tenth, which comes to 3.5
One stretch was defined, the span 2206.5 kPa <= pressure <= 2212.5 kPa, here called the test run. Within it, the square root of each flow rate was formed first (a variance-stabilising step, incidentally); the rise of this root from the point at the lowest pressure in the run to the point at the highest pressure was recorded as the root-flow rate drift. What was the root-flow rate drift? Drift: -0.05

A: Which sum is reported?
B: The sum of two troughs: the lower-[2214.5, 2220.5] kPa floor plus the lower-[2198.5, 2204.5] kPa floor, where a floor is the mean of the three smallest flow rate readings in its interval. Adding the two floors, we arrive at 10.4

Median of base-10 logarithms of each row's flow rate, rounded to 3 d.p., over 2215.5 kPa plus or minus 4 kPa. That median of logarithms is 0.707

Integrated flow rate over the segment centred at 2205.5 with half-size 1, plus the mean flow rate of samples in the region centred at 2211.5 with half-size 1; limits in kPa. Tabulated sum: 15.2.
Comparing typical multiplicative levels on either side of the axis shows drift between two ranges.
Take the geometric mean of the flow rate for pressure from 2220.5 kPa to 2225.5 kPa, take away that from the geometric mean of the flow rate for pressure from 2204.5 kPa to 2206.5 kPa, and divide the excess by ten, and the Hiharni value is -0.029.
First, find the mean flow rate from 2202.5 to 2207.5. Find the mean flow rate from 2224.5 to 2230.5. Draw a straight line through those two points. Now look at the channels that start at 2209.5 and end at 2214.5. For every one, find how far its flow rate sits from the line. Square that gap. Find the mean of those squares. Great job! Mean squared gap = 0.036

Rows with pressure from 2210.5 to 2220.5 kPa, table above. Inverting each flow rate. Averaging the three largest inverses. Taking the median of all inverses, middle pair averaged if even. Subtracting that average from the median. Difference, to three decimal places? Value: -0.005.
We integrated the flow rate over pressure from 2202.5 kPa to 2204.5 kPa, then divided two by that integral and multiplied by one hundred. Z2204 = 19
